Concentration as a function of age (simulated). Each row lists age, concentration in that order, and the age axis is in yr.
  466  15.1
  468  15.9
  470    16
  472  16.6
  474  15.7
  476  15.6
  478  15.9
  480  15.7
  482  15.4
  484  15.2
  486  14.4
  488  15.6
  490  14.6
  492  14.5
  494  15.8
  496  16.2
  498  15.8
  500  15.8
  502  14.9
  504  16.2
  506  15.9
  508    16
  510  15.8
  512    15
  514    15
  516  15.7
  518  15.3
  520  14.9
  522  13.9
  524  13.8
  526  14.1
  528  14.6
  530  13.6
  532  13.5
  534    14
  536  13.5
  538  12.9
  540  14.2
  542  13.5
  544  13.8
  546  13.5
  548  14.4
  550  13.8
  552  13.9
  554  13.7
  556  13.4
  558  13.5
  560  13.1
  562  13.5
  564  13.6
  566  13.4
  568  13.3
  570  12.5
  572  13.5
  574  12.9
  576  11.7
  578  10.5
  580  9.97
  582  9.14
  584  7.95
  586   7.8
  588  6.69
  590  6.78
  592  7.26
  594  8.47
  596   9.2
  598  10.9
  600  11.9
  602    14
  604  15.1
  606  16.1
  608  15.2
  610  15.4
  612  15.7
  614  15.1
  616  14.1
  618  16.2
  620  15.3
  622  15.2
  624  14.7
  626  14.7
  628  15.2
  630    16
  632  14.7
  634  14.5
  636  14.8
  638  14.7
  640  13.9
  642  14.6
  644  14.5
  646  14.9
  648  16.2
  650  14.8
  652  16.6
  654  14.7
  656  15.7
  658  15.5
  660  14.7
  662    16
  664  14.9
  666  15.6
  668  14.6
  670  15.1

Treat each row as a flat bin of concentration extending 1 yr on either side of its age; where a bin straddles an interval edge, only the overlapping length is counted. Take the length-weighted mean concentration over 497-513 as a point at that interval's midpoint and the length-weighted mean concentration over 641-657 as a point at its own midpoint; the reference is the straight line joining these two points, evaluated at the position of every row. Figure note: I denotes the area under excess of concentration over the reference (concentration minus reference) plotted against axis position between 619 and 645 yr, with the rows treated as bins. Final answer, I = -12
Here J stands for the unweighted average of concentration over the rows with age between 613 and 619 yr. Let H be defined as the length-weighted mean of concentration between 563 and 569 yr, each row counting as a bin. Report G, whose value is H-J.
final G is -1.7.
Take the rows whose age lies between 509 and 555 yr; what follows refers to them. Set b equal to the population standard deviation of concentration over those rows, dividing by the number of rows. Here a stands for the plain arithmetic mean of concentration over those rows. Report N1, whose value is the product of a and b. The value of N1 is 11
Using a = 14.2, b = 0.75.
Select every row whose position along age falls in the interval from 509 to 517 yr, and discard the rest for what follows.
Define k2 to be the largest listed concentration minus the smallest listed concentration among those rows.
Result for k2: 0.8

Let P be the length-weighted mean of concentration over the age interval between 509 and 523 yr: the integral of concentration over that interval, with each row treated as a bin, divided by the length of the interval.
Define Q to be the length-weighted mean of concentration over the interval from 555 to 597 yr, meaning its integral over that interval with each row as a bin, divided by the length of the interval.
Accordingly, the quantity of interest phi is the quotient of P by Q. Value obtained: 1.39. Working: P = 15.1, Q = 10.9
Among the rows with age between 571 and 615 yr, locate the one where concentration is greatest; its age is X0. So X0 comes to 606 yr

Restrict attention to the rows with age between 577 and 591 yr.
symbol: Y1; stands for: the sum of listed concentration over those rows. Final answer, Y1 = 59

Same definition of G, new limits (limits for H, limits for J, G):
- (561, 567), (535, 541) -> 0.0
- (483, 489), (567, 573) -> 2.0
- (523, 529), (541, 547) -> 0.6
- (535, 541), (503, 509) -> -2.5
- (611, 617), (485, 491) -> 0.1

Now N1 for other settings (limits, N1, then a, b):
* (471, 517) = 9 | 15.5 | 0.56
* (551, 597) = 29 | 11.1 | 2.58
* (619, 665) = 10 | 15.1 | 0.64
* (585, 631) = 43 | 12.9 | 3.35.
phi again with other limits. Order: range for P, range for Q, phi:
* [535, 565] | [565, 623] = 1.12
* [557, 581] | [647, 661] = 0.82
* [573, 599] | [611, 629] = 0.61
